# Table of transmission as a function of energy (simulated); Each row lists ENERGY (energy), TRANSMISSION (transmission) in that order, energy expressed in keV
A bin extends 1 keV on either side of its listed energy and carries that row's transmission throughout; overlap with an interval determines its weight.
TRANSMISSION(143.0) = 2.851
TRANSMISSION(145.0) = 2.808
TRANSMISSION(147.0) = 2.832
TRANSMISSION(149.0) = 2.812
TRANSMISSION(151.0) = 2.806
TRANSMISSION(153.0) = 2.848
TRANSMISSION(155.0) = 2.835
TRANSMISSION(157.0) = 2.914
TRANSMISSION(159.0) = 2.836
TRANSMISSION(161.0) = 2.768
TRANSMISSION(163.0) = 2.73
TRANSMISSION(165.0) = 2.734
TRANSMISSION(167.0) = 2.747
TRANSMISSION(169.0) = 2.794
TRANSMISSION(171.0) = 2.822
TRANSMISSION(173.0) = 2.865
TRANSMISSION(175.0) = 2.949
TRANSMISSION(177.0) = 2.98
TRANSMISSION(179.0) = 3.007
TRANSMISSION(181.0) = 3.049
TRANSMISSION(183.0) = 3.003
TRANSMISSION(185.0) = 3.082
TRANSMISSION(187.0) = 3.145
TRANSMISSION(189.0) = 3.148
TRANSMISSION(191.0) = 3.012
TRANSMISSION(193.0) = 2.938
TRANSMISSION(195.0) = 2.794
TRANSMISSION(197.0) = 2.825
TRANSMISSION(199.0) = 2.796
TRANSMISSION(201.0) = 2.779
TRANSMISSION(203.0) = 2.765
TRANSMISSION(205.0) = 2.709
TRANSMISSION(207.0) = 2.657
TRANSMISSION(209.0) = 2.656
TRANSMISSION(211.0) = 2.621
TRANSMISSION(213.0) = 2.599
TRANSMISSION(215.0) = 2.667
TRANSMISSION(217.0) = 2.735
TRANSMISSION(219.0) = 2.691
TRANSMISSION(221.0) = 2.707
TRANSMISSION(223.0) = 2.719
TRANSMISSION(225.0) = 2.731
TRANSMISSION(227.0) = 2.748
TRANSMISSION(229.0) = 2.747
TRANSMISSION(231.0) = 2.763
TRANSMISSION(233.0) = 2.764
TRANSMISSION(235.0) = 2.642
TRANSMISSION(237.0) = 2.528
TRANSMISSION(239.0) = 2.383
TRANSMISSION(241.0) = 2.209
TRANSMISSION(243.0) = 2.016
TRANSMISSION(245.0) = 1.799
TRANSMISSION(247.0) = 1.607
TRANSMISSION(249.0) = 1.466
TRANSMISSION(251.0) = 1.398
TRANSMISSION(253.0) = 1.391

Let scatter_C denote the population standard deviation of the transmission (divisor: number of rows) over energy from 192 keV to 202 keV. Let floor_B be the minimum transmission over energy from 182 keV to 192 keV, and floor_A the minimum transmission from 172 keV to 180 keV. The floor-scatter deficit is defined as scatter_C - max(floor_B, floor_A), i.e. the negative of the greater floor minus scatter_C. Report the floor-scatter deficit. -2.95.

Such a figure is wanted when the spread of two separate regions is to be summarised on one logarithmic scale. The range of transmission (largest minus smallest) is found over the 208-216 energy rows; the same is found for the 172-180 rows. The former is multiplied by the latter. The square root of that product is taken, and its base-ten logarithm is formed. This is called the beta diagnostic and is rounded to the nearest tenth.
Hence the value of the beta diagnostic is -1.0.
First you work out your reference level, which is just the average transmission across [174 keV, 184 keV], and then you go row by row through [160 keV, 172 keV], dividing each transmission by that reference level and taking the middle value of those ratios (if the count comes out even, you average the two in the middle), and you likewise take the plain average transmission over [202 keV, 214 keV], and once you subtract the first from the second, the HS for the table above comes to 1.75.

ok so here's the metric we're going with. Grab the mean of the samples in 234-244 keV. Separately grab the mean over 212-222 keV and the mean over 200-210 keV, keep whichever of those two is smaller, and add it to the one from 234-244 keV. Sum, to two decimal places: 5.04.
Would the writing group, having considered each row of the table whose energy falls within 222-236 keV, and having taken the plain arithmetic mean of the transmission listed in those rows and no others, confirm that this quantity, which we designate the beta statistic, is 2.73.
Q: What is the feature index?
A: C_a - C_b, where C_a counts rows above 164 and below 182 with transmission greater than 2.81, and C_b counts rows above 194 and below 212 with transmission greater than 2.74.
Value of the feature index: 1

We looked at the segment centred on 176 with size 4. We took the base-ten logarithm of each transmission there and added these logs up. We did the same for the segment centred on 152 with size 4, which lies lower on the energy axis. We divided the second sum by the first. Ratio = 0.96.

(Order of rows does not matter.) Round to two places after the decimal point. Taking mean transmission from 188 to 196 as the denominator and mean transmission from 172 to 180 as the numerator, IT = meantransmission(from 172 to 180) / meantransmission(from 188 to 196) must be 0.99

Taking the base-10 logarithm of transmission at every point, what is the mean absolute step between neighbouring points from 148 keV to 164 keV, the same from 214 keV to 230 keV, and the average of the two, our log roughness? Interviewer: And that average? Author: 0.0055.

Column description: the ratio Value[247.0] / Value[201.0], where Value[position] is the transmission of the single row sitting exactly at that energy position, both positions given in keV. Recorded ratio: 0.6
